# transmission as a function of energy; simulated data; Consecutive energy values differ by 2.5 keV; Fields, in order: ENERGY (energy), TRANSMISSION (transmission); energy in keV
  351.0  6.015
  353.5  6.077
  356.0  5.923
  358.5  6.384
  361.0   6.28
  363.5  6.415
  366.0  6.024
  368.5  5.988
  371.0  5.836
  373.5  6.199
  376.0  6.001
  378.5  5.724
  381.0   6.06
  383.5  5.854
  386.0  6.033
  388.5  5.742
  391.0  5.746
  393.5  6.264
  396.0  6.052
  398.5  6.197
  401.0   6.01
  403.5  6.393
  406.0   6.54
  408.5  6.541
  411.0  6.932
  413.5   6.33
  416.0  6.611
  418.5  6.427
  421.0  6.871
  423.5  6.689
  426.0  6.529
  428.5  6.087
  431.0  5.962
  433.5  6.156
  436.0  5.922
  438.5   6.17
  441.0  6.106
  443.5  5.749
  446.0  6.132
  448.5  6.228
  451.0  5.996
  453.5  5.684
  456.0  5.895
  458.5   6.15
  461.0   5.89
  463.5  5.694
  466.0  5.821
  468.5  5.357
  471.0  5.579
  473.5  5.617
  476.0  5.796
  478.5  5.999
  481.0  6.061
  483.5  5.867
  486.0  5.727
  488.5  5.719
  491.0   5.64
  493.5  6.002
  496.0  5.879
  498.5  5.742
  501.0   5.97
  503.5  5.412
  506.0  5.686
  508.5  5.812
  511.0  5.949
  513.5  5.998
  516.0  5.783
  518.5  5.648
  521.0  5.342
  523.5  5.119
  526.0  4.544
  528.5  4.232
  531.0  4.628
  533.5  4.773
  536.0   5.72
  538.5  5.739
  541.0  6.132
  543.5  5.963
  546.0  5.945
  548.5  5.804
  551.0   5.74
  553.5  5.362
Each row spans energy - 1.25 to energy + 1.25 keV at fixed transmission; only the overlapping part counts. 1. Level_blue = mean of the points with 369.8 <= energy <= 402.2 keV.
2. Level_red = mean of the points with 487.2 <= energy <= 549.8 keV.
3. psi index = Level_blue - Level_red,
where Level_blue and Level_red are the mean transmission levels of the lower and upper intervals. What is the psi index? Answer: 0.41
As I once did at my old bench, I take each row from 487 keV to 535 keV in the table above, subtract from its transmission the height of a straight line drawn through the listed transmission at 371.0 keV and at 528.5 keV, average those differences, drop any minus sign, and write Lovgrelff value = 1.06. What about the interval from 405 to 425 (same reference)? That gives 1.23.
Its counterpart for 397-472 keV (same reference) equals 0.97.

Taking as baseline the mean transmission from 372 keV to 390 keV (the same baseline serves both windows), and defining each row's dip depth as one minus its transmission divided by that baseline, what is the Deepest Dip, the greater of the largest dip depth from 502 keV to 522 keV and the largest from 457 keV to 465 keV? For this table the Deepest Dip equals 0.101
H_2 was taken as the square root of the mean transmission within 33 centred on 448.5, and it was 2.45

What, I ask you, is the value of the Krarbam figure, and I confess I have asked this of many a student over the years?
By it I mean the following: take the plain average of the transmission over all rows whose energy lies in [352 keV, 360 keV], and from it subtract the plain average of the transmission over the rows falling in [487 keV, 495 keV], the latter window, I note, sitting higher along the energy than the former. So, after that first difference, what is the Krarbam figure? 0.3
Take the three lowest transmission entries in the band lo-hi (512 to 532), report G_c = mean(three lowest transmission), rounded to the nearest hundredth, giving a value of 4.47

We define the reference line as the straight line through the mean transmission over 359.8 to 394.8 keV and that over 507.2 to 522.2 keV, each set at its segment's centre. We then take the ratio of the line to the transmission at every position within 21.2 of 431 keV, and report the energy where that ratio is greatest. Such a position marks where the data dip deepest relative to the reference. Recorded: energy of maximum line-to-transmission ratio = 443.5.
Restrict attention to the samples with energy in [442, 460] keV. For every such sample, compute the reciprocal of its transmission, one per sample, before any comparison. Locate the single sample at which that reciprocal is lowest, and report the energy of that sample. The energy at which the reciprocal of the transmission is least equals 448.5 keV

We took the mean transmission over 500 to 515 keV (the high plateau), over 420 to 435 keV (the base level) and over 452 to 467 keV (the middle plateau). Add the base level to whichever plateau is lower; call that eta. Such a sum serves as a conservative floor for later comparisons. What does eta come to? 12.2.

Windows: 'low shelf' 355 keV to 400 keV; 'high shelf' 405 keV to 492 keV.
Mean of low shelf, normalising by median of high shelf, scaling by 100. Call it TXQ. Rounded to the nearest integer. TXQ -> 101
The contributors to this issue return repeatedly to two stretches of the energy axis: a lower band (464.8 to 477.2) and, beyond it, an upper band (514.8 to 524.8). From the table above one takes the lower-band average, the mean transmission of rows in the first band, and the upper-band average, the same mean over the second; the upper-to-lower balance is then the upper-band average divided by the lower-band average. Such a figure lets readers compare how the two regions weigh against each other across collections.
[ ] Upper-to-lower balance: 0.97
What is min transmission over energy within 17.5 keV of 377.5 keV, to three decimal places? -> 5.724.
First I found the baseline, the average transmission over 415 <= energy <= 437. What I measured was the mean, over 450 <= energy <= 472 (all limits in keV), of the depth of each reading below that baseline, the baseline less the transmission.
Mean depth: 0.58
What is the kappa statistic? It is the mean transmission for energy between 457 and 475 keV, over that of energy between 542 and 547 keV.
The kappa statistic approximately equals 0.96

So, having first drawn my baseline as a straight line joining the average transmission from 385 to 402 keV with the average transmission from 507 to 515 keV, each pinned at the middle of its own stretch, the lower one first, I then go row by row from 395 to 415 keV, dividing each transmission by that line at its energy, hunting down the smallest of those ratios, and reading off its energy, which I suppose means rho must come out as 401.0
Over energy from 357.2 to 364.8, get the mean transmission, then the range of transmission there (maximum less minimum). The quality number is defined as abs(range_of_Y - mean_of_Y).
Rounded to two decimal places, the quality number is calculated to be 6.22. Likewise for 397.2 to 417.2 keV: 5.52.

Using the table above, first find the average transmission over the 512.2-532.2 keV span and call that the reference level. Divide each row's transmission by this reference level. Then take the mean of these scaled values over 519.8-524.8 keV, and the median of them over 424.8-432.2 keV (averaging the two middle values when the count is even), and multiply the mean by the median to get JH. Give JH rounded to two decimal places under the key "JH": 1.19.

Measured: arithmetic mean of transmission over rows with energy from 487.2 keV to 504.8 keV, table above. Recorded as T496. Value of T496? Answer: 5.8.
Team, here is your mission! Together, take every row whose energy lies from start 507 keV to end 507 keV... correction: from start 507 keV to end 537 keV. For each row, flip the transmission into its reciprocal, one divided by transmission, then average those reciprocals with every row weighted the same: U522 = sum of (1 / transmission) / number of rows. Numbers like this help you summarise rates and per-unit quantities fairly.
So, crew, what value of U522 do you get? 0.191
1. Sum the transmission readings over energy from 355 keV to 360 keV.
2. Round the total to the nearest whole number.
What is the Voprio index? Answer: 12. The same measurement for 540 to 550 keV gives 24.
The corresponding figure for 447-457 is 24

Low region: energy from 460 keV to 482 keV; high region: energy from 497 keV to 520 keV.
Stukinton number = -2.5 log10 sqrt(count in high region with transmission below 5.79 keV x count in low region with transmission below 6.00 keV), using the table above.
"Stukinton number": -2.0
